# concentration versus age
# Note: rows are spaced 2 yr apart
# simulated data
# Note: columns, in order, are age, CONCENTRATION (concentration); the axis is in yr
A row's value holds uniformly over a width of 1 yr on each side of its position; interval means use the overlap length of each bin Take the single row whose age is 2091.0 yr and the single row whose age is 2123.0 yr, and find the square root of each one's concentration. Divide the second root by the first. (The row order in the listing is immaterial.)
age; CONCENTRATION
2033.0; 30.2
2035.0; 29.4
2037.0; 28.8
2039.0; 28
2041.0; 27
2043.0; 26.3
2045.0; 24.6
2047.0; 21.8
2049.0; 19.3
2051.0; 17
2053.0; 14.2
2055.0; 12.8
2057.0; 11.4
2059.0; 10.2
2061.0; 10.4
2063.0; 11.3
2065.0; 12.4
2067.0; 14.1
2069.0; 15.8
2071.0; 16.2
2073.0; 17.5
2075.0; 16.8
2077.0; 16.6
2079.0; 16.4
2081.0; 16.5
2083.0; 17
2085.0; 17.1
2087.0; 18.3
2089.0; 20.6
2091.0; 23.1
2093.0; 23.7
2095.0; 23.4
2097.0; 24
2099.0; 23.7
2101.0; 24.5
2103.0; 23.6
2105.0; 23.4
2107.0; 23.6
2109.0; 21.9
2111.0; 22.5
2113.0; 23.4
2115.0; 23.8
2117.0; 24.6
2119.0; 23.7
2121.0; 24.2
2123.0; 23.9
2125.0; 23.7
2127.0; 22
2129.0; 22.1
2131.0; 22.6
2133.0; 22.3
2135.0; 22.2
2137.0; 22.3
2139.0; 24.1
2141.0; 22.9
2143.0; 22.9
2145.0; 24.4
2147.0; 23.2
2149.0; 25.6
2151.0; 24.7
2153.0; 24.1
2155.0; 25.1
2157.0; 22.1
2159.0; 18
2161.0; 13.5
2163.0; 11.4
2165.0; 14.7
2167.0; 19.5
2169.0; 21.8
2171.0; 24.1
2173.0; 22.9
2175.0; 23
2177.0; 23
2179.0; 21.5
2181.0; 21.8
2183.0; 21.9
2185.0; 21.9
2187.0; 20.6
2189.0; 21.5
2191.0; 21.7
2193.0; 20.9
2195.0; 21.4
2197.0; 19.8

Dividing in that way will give 1.02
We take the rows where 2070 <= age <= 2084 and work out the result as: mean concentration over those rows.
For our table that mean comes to 17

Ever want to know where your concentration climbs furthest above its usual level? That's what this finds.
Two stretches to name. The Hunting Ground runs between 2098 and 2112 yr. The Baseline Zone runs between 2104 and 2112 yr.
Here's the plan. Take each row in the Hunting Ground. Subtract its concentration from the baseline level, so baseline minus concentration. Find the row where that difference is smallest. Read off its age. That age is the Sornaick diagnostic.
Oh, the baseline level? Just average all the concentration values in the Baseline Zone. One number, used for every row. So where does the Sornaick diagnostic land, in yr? 2101.0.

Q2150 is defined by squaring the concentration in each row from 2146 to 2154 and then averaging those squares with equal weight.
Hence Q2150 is 596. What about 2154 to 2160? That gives 481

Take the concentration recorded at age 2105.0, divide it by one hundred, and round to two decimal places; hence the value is 0.23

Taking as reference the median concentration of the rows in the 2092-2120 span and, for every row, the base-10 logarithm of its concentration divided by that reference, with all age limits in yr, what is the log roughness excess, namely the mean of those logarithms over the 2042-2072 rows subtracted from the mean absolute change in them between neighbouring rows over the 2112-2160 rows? 0.21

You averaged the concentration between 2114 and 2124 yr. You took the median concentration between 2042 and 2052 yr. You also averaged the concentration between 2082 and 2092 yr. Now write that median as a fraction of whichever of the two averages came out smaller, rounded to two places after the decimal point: 1.13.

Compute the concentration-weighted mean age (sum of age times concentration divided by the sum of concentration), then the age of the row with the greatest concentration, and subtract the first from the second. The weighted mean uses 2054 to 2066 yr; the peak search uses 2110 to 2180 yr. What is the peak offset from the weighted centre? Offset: 89.0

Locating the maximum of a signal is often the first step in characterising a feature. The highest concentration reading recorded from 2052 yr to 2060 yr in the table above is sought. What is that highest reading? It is 14.2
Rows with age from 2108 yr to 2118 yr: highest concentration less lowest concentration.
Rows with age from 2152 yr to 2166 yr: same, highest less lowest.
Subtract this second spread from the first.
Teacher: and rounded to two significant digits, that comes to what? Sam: -11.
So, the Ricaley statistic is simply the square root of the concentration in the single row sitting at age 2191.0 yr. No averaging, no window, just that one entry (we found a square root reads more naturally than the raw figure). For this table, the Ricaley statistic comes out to 4.66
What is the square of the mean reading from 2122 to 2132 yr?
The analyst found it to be 523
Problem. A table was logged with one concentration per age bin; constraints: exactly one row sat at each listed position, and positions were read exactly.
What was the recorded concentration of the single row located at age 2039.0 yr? 28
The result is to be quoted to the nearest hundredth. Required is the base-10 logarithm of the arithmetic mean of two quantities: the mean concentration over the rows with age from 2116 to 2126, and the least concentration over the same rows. 1.38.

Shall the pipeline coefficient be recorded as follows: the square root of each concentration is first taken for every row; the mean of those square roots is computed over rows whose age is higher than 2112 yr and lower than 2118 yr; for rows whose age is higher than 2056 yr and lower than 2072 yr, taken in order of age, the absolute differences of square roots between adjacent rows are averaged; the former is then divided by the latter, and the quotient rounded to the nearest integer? 34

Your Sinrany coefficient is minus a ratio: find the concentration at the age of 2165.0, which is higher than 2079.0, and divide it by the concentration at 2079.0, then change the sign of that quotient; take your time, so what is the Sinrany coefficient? -0.90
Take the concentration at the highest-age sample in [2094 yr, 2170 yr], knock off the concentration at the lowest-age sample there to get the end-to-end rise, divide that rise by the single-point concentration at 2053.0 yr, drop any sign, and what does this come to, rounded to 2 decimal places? 0.11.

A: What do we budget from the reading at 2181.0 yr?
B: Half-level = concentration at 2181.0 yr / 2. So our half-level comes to 10.9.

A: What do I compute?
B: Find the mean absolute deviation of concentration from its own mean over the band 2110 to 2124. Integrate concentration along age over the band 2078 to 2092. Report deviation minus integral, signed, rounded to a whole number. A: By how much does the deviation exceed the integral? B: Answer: -258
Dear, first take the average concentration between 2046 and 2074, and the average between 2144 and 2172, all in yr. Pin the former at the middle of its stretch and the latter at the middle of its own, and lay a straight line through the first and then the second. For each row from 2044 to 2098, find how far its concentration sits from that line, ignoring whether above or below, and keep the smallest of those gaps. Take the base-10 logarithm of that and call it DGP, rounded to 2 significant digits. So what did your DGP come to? -1.3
